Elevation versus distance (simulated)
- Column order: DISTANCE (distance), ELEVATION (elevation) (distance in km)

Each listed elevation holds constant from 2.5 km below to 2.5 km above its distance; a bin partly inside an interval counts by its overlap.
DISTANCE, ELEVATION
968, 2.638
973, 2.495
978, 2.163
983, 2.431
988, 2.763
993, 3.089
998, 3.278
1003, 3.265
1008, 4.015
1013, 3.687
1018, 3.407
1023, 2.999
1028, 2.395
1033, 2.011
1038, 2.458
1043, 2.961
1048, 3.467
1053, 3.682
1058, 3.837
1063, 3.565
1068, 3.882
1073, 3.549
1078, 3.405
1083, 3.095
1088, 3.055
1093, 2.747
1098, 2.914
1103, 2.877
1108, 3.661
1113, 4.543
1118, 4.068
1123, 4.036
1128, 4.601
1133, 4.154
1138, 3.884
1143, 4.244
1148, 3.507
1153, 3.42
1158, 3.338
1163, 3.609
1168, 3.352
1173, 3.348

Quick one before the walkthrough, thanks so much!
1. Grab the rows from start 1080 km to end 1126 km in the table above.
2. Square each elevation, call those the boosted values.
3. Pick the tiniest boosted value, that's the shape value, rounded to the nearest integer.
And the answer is 8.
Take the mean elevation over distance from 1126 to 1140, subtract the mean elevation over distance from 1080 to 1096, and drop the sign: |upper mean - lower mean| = 1.2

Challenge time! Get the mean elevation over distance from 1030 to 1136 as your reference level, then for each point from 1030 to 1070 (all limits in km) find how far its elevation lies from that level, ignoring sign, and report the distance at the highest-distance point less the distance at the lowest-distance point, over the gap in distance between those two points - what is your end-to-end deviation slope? -0.029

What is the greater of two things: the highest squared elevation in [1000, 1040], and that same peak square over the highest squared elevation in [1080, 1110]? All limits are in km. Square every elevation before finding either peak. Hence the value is 16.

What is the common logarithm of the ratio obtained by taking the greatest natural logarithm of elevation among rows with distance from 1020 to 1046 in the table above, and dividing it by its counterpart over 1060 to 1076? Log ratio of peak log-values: -0.09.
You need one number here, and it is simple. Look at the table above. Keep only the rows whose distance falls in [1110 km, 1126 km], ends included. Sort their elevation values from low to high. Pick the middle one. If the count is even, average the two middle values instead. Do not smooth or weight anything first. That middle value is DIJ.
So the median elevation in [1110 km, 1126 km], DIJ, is 4.07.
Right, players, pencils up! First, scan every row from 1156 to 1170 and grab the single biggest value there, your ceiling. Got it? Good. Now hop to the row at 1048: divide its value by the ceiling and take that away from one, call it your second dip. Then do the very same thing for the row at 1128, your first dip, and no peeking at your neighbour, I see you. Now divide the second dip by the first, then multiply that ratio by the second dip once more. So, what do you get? 0.0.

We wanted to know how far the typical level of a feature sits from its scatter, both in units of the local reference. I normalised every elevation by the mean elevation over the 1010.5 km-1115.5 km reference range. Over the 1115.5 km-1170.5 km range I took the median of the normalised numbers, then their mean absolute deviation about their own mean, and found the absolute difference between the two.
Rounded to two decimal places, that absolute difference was 1.09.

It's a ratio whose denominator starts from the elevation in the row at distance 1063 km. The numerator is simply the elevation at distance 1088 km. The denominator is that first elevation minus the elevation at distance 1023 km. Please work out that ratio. 5.4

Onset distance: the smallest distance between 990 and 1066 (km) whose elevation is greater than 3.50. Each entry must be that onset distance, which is 1008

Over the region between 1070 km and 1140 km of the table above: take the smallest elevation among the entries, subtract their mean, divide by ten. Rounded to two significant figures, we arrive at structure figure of -0.087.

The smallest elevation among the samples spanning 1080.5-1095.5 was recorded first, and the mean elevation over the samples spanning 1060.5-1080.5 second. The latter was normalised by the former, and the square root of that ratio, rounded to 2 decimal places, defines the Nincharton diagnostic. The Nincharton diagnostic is 1.14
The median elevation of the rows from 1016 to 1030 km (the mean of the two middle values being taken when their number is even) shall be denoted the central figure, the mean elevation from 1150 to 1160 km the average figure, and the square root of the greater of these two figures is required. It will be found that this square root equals 1.84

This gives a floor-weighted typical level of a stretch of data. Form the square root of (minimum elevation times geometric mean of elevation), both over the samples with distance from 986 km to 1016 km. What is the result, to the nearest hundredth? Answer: 3.03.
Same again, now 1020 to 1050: 2.32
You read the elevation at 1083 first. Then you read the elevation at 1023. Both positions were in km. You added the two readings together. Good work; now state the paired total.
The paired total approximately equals 6.1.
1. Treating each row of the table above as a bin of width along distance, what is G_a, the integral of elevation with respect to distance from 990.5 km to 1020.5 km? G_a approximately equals 104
